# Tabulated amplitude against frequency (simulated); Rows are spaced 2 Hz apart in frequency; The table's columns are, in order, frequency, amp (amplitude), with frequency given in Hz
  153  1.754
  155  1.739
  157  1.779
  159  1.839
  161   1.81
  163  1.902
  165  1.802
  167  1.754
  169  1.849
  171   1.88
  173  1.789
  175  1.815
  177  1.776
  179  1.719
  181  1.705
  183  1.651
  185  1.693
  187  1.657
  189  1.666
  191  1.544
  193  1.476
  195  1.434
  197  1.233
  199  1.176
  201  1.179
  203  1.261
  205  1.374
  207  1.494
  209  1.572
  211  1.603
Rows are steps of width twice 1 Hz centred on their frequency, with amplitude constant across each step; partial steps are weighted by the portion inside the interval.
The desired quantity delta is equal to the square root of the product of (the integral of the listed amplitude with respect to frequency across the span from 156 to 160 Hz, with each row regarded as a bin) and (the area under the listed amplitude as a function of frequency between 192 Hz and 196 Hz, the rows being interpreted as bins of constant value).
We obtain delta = 6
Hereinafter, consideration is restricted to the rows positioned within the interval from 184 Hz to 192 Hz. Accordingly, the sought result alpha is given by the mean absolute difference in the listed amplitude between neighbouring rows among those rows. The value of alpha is 0.056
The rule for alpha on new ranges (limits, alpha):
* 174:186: 0.041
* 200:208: 0.105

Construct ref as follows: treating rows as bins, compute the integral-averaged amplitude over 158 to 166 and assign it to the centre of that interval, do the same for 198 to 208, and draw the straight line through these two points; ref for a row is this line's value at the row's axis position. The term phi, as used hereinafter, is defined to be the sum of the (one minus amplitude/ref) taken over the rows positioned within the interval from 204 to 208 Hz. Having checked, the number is -0.283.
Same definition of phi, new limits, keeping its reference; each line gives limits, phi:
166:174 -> -0.199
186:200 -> -0.107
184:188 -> -0.202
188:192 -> -0.185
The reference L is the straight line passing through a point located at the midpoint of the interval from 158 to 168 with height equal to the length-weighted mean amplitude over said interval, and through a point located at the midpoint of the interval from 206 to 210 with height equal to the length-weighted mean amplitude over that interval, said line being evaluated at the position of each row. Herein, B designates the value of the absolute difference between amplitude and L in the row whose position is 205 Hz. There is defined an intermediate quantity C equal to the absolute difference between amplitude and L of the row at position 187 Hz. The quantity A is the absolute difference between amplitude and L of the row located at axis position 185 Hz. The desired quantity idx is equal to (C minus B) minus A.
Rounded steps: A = 0.01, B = 0.18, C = 0.01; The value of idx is -0.18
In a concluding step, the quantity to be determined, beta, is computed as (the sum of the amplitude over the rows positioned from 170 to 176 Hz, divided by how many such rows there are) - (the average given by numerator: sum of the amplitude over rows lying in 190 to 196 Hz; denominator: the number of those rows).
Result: 0.3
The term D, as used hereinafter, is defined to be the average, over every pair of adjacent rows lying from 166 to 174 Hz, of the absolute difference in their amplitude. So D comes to 0.072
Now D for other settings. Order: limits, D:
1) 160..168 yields 0.080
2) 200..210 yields 0.098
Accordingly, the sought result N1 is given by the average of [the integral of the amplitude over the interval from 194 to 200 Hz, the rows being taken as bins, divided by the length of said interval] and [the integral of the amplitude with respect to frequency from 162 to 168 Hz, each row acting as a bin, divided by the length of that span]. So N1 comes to 1.55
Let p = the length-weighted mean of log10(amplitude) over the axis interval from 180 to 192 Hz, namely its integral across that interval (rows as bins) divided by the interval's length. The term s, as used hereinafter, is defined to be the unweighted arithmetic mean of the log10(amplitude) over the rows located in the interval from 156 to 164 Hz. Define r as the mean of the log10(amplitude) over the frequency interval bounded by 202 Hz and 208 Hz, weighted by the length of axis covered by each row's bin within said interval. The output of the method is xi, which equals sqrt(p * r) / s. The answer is 0.7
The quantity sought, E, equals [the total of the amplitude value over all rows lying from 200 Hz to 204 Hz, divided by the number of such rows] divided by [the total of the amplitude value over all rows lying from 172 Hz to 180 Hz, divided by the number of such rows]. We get 0.69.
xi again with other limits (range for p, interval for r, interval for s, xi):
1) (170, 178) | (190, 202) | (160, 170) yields 0.7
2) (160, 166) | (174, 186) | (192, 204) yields 2.3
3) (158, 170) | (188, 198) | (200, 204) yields 2.4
